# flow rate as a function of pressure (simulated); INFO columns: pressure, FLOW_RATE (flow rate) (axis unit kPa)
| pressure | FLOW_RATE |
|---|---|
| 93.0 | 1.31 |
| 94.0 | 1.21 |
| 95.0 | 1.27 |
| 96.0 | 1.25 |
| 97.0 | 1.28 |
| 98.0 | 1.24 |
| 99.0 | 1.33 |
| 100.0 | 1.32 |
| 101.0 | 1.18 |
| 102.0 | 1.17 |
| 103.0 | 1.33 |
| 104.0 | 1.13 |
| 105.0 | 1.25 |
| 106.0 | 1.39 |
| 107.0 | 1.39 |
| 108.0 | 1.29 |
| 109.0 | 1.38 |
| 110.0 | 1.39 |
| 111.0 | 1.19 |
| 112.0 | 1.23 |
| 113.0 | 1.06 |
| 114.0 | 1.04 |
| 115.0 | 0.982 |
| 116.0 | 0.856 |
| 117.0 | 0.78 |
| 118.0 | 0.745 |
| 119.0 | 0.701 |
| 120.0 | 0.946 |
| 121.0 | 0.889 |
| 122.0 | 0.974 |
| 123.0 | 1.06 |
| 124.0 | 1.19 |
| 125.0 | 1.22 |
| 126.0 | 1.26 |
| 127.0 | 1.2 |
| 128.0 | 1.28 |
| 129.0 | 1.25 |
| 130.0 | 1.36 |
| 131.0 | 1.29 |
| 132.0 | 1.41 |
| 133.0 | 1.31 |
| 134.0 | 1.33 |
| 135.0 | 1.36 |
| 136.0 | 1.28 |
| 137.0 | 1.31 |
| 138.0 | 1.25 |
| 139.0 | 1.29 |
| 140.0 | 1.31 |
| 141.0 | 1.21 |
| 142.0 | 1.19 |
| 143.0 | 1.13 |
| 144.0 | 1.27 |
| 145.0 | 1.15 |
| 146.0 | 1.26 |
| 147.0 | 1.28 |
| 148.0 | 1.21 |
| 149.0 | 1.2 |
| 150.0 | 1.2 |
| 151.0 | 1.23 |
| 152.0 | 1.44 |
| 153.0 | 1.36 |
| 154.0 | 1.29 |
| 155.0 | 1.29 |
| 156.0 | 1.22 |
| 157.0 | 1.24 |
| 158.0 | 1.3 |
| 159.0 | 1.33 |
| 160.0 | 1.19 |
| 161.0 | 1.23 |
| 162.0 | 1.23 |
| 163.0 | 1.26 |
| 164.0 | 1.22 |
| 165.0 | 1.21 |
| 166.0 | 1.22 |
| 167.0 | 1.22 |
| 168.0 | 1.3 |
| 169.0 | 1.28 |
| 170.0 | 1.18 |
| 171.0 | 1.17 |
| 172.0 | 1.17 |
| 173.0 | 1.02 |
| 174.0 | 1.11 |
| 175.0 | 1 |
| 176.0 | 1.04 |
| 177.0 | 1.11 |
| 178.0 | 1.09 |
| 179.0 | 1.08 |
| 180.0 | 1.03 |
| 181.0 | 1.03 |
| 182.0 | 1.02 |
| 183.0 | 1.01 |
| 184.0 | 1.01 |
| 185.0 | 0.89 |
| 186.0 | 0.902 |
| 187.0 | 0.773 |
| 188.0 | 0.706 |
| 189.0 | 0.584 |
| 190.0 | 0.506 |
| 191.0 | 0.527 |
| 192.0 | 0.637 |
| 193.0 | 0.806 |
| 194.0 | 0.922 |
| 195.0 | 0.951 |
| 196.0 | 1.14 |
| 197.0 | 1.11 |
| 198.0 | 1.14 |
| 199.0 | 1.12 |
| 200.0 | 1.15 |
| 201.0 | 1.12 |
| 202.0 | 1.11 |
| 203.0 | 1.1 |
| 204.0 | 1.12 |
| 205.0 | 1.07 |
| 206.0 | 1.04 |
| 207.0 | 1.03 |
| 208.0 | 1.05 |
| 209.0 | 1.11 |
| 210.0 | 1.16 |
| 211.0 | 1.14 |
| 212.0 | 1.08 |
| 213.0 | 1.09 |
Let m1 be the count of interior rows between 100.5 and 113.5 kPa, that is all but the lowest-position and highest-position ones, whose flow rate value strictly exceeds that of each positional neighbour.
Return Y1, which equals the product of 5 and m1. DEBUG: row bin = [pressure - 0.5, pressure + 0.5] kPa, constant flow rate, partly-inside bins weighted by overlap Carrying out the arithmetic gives 15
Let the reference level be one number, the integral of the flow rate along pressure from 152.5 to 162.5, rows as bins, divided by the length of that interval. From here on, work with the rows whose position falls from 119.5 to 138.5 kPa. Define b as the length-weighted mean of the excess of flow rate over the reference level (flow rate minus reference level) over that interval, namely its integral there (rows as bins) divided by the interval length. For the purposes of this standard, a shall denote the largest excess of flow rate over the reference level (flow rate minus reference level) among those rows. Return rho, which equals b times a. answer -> -0.007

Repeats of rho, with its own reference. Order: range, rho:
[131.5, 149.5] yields -0.001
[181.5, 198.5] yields 0.052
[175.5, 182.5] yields 0.033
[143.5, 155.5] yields -0.001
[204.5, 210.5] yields 0.021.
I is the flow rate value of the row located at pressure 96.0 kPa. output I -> 1.25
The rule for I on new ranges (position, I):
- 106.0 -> 1.39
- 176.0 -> 1.04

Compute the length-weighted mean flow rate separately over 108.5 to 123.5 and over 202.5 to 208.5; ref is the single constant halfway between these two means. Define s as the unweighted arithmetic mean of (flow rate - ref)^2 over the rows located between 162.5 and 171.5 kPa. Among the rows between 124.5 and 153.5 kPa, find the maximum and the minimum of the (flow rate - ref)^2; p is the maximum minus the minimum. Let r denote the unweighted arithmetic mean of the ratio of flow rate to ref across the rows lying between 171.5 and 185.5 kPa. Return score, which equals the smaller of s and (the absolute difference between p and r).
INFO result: 0.037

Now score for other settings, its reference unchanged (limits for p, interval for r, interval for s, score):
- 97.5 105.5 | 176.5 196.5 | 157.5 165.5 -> 0.044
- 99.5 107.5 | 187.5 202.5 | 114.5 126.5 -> 0.037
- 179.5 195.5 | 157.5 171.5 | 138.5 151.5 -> 0.036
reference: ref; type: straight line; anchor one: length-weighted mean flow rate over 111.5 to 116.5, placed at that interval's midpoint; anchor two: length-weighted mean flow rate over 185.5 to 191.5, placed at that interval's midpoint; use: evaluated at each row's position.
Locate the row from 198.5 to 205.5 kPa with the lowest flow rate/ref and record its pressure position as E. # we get 199.0 kPa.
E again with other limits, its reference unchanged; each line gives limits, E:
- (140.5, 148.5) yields 143.0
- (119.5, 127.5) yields 121.0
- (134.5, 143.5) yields 143.0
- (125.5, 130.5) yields 127.0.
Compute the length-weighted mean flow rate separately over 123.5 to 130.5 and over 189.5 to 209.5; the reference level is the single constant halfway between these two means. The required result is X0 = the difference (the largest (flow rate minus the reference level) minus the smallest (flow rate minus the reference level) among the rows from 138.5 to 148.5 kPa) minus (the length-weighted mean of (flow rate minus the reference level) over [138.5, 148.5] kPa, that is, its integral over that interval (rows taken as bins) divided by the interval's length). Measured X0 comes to 0.07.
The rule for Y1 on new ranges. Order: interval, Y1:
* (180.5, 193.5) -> 5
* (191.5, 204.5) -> 15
